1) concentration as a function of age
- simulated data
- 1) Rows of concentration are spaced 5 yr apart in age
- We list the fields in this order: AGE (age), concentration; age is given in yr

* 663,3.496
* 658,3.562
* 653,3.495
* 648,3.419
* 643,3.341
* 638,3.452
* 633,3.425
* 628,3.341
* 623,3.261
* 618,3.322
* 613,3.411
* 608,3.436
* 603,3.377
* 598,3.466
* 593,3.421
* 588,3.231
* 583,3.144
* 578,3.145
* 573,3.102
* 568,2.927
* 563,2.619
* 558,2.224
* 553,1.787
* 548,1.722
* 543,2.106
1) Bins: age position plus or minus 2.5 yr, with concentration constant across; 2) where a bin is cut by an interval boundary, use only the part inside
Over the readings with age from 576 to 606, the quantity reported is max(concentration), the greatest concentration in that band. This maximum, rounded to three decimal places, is 3.466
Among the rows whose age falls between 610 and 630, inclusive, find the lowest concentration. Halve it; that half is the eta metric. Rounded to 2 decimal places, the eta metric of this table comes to 1.63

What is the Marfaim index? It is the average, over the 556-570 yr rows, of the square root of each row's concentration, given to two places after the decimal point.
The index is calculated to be 1.61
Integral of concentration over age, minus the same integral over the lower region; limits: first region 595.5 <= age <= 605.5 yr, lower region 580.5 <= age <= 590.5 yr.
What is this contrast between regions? 2.3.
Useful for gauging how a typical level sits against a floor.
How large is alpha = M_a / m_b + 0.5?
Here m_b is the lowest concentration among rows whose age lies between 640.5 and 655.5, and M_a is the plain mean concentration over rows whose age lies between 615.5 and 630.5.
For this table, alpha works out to 1.49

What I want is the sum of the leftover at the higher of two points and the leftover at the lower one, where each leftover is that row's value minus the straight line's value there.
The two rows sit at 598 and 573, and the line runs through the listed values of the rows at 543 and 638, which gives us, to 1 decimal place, 1.2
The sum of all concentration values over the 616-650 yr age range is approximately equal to 24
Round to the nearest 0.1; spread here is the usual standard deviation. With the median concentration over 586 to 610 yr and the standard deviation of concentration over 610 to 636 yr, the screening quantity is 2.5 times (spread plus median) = 8.7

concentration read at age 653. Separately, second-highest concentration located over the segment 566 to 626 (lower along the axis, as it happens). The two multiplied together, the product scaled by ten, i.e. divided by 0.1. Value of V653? 120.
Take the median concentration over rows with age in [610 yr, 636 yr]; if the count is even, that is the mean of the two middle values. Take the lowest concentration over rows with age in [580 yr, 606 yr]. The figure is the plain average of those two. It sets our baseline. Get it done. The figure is 3.24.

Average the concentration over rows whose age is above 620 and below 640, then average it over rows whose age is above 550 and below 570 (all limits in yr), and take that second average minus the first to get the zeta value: -1.0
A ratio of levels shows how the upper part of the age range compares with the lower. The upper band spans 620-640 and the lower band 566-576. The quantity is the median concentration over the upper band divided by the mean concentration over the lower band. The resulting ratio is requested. 1.12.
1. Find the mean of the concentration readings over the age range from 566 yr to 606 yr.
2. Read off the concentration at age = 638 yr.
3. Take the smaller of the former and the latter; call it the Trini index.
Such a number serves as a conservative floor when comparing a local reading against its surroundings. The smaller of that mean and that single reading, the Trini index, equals 3.23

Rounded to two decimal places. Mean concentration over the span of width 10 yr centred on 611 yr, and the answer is 3.42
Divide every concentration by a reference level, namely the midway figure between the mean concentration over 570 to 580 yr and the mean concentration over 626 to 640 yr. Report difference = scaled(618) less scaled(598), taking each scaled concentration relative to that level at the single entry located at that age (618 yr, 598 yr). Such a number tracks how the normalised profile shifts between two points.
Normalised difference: -0.04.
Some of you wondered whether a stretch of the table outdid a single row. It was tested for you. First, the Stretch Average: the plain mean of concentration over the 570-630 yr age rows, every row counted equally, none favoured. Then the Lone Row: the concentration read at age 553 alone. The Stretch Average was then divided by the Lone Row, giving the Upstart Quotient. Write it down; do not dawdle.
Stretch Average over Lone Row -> 1.85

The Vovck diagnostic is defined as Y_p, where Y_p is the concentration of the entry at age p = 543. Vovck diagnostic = 2.106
